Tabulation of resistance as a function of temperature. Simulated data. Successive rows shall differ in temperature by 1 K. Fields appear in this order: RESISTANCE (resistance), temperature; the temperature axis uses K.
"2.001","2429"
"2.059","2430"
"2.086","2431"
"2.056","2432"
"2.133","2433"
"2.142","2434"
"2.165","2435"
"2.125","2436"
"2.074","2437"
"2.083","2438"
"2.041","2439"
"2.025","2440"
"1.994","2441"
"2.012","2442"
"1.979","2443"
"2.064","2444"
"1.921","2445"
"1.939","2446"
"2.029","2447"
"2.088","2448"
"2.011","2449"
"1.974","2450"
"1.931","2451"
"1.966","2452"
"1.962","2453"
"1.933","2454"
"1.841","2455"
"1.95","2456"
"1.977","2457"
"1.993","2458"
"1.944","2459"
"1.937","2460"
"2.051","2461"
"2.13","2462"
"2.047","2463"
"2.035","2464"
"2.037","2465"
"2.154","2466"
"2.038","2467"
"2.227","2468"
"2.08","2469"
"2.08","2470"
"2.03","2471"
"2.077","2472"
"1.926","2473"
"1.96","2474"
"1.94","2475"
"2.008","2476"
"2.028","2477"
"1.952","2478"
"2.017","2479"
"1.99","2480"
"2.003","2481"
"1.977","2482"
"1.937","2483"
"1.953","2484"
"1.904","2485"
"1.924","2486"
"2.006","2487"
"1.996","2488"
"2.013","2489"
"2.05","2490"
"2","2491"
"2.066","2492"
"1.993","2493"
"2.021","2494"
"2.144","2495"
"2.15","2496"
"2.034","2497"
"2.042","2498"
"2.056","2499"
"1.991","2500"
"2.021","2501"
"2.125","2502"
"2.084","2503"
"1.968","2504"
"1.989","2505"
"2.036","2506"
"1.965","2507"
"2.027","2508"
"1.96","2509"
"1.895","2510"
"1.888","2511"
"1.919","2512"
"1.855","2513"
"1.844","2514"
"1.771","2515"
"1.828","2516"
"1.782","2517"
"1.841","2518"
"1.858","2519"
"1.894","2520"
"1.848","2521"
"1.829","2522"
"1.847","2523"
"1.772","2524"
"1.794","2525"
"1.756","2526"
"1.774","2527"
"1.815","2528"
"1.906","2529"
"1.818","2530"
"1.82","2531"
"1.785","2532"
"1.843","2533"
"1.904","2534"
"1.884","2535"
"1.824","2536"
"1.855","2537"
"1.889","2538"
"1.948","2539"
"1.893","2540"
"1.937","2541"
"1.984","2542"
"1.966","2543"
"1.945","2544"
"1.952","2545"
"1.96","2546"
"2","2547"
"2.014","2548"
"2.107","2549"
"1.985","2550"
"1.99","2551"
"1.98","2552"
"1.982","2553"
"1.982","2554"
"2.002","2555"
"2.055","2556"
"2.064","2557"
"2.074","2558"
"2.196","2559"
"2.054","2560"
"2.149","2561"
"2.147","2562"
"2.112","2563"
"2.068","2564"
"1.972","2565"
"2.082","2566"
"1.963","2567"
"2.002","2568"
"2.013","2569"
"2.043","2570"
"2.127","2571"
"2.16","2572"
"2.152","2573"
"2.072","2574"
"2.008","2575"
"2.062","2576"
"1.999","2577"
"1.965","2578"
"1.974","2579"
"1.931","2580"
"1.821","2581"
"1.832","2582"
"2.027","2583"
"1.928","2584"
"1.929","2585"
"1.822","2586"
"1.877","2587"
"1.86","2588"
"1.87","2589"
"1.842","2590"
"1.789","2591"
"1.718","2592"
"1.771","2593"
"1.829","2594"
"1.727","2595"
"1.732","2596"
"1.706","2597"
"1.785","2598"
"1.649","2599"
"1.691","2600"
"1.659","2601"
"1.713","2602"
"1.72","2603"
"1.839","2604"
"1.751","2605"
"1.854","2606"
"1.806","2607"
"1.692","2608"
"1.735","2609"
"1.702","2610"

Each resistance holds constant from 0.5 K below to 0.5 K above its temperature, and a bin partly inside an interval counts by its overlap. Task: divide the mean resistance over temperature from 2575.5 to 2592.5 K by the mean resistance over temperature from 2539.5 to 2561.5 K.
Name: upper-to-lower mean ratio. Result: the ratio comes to 0.94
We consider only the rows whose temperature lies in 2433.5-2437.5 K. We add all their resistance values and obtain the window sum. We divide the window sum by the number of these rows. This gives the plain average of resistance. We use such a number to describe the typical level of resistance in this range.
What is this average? 2.13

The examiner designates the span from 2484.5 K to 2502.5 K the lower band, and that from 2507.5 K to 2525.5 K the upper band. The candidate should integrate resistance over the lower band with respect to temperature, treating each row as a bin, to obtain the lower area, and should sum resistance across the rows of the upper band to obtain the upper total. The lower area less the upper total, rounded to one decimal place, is 3.1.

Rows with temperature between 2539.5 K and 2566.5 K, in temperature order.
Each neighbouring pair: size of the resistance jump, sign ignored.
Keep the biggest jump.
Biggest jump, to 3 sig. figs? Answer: 0.142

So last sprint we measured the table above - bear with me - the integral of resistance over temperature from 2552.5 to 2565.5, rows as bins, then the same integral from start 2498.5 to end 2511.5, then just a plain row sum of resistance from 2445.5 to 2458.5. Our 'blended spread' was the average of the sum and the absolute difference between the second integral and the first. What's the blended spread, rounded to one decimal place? 13.2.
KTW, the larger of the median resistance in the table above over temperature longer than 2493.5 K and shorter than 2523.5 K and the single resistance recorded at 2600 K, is 1.96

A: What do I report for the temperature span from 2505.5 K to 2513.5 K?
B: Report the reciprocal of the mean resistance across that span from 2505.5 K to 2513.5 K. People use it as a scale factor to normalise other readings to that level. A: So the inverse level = 0.515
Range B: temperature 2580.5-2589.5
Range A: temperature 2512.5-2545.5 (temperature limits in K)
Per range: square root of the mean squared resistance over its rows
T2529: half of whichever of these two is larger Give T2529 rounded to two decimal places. 0.94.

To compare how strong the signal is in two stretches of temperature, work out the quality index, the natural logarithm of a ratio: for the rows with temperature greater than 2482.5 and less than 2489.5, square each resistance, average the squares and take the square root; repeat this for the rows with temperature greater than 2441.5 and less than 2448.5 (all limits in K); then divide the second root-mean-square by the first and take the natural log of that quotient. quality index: 0.02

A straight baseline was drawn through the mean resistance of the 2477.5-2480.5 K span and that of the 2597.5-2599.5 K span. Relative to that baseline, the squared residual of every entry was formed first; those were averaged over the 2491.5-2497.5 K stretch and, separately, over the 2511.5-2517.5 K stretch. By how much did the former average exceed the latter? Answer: 0.010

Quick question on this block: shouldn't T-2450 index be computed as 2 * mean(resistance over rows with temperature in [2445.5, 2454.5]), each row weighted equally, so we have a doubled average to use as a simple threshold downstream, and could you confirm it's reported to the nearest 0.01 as 3.96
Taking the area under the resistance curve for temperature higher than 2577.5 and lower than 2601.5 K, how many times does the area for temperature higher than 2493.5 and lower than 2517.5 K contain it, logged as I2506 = 1.08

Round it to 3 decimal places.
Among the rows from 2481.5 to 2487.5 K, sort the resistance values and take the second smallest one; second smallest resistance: 1.924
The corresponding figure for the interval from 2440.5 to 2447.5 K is 1.939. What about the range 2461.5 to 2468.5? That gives 2.037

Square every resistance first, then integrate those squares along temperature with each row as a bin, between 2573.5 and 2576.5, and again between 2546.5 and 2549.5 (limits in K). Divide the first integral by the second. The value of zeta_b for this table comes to 1.01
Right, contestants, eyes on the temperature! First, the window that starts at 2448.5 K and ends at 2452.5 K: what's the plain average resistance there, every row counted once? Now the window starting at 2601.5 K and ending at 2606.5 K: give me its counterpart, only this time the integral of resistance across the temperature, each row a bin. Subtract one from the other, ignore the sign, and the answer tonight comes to 6.9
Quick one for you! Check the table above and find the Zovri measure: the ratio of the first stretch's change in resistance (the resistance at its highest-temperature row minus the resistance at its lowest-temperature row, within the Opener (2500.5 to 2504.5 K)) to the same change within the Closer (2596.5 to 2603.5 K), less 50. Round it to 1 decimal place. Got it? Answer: -53.8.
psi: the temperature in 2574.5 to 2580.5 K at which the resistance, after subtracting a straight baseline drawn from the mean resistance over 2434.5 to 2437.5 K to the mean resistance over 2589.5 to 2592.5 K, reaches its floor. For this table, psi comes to 2580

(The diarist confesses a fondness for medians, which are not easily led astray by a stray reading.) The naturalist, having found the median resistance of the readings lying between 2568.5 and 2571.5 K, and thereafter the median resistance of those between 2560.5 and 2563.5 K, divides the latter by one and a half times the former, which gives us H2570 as 0.701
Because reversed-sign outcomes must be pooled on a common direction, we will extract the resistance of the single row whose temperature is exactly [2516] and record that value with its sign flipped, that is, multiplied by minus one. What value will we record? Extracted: -1.83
